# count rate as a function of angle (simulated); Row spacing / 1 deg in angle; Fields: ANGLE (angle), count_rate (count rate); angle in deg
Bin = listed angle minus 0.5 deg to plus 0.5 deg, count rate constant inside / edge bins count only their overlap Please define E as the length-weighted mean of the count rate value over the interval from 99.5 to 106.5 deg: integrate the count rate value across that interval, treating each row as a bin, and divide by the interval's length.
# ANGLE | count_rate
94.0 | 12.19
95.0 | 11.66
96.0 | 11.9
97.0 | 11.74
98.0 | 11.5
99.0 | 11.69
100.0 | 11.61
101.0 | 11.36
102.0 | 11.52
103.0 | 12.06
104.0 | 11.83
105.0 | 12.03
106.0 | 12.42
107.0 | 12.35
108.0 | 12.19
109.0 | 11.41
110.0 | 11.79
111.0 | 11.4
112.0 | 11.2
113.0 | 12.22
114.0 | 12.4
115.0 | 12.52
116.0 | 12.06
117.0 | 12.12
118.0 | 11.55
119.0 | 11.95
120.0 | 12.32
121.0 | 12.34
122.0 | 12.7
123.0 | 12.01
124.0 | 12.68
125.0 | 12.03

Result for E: 11.83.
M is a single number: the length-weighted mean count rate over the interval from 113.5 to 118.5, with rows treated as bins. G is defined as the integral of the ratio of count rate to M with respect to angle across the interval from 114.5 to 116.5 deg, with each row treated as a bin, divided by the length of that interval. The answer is 1.01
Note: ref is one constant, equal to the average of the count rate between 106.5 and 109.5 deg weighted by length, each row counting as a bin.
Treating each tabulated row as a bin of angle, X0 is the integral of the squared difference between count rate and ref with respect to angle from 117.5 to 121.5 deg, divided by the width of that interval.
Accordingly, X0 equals 0.11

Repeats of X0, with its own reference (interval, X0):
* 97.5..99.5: 0.16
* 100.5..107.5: 0.14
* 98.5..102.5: 0.21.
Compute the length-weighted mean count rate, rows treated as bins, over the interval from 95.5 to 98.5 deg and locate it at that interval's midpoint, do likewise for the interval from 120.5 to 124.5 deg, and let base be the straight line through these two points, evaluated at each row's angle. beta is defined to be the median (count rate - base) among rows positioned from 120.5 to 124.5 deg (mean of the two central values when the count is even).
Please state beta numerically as 0.08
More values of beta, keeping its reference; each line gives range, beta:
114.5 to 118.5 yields -0.17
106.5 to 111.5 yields -0.29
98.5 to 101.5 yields -0.19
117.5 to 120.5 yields -0.38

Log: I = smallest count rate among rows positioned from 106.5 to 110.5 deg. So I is 11.41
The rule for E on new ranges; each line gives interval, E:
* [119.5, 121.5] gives 12.33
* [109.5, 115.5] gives 11.92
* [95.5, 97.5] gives 11.82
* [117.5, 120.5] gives 11.94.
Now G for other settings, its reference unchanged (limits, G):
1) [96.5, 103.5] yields 0.96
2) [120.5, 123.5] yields 1.02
